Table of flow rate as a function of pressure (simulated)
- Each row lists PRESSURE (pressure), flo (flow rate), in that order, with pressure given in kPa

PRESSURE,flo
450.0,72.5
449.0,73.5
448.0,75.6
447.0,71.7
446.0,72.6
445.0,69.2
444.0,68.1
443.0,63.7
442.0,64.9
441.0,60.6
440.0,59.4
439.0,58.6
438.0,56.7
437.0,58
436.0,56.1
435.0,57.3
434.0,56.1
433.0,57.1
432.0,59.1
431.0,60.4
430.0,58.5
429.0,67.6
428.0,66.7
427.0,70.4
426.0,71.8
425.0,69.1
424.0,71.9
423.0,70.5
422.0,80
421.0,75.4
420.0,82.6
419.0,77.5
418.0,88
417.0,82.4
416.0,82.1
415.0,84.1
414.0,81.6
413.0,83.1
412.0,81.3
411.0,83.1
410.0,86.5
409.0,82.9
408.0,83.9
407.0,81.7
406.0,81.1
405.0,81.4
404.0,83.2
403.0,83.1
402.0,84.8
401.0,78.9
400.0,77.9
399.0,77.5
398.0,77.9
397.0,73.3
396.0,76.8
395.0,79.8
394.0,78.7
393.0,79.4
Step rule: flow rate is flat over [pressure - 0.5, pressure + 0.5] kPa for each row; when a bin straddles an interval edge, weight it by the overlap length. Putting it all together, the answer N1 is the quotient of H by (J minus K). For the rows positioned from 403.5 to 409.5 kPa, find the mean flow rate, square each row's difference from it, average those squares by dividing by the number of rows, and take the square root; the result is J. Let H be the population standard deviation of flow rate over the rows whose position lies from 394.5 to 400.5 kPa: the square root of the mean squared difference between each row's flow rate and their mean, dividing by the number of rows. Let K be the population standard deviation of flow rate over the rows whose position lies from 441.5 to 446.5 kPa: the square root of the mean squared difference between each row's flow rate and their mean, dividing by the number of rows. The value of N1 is -0.9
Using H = 2.0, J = 1.0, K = 3.2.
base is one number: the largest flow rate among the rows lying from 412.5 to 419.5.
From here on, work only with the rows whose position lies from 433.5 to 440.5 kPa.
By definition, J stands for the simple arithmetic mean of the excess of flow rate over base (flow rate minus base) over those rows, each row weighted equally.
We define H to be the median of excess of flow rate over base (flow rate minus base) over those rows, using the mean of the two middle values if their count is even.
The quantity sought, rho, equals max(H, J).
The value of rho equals -30.5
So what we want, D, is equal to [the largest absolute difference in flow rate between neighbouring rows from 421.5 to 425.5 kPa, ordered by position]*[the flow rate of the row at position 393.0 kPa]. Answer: 754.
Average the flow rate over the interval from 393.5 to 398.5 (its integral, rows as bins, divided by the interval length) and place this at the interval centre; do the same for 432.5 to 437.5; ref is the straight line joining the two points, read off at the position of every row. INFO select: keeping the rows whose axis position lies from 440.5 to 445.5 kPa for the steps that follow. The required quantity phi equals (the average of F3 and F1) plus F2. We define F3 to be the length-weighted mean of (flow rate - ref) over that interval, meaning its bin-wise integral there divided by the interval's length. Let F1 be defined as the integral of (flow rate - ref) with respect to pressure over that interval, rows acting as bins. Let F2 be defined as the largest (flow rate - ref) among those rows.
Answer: 55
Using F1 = 63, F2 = 18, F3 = 13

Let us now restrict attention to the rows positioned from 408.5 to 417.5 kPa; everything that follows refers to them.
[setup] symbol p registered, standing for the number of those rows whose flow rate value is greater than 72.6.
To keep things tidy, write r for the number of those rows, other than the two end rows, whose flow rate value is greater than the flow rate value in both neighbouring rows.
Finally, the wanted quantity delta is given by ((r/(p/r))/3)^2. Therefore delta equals 0.111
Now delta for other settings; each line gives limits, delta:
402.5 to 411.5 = 0.111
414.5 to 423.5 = 0.141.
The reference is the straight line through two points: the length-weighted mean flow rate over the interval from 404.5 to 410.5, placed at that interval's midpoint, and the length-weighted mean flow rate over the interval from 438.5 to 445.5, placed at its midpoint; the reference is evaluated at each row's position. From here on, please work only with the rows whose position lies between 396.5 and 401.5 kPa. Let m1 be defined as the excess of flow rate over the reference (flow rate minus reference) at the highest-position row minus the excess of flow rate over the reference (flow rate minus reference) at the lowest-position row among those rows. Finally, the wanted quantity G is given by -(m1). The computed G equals -8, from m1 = 8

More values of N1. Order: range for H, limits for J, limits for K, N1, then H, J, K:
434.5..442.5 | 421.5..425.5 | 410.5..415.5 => 0.8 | 2.6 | 4.2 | 1.0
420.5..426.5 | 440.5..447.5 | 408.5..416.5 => 1.4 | 3.6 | 4.1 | 1.5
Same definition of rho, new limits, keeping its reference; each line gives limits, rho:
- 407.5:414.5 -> -4.8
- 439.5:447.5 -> -21.5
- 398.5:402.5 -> -8.2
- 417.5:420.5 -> -5.3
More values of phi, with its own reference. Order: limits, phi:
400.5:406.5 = 41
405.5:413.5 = 74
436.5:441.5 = 18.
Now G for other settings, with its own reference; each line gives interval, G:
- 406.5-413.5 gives -5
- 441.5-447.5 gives -10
